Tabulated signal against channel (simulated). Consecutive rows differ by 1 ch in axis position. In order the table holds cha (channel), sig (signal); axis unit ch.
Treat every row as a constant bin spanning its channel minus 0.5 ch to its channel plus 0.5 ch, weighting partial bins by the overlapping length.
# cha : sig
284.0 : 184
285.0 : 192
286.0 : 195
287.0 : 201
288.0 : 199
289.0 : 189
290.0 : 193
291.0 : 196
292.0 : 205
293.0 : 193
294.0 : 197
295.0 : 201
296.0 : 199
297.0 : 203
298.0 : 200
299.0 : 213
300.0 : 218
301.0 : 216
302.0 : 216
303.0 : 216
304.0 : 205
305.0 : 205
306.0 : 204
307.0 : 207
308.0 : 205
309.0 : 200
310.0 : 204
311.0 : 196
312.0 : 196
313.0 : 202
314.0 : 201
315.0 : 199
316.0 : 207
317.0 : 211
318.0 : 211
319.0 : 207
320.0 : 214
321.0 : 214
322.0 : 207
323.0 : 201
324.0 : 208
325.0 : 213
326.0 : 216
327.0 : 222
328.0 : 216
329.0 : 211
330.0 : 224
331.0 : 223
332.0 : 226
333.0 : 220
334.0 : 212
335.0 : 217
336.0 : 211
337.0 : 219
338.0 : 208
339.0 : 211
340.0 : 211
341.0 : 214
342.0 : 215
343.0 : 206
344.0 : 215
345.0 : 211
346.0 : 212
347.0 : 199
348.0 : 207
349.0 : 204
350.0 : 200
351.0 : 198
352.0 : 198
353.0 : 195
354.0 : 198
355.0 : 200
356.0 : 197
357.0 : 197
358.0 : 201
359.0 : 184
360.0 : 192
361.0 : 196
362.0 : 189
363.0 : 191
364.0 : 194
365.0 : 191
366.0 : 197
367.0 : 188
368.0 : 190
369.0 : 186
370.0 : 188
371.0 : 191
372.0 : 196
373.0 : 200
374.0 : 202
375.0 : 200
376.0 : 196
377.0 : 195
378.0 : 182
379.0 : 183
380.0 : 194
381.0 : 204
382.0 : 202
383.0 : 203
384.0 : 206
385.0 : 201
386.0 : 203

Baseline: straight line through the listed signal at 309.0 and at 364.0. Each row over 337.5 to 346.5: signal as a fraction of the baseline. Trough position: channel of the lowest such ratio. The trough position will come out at 343.0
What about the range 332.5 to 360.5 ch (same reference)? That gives 359.0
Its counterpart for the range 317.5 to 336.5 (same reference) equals 323.0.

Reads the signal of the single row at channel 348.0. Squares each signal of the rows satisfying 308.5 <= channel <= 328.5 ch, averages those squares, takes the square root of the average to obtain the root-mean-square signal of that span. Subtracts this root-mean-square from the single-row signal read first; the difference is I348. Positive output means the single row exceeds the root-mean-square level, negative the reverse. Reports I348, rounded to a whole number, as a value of 0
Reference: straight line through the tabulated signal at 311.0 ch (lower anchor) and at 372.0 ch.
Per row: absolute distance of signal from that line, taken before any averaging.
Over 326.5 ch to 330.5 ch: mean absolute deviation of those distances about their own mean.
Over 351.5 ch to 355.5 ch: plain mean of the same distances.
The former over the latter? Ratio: 2.1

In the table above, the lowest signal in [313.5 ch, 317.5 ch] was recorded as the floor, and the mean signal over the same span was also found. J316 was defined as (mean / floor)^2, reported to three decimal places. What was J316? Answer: 1.056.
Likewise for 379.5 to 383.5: 1.071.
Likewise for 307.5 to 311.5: 1.054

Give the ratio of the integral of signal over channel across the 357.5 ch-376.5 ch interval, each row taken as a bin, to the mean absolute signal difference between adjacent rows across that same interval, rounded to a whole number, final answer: 760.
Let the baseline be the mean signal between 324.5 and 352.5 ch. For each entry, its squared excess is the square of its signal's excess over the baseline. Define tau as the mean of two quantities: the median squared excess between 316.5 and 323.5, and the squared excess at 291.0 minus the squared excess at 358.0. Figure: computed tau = 70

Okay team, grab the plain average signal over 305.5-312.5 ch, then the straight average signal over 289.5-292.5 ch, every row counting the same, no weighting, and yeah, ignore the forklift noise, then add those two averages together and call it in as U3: 400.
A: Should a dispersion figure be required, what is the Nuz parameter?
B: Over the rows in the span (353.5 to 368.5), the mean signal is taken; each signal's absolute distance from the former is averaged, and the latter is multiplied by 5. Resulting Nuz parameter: 20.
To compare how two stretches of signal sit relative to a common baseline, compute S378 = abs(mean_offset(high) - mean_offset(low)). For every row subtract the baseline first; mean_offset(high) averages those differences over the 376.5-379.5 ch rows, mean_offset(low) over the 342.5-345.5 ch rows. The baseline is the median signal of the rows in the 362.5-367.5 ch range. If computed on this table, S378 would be 24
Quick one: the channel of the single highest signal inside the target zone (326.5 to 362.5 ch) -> 332.0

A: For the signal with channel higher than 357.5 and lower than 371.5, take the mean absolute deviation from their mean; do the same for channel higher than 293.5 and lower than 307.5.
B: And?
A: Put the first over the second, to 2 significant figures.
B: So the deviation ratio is 0.54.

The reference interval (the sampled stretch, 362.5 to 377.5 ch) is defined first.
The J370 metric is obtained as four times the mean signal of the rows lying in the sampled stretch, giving 775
